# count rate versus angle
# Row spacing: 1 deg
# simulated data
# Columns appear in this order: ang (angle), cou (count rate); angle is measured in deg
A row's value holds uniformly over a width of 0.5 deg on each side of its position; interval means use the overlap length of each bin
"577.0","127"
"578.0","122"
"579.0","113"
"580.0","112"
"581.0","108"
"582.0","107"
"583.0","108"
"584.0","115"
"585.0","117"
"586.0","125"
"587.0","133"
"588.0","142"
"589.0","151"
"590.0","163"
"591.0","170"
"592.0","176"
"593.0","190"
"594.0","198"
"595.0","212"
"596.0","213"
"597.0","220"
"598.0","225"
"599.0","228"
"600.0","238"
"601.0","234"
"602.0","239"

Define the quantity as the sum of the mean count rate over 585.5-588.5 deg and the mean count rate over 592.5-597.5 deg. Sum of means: 340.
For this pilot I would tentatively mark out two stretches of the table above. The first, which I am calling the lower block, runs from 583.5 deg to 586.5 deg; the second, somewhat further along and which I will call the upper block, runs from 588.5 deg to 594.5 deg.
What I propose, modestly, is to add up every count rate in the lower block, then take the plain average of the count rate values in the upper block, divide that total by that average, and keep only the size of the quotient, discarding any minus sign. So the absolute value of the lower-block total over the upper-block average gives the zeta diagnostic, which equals 2.0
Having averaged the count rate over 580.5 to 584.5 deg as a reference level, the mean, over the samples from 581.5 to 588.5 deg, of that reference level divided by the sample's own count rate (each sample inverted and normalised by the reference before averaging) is 0.91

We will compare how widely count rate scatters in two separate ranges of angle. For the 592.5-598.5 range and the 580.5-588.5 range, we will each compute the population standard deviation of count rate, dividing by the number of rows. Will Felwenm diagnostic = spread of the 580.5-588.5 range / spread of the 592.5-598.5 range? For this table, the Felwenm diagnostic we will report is 1.0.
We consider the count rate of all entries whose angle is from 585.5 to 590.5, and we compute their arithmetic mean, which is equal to 143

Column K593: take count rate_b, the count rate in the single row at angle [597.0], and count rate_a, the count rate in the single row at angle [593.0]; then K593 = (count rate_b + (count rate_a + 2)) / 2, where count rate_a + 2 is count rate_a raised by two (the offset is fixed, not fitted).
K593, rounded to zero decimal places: 206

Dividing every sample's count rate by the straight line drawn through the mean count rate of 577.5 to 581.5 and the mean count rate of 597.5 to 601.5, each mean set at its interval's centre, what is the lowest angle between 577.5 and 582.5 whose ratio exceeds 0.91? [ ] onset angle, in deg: 578.0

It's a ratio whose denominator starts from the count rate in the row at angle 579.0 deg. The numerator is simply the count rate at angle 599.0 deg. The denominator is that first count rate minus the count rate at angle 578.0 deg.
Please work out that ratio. -25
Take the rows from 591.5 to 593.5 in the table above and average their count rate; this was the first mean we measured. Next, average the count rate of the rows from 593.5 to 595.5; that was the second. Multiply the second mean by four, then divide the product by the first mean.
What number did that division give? 4.5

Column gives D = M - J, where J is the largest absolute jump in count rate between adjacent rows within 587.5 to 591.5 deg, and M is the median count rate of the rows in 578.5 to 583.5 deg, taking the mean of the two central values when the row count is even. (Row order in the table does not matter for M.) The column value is 96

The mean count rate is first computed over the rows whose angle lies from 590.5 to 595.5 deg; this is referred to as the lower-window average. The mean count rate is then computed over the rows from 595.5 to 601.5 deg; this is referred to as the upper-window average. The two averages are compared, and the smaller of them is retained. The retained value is 189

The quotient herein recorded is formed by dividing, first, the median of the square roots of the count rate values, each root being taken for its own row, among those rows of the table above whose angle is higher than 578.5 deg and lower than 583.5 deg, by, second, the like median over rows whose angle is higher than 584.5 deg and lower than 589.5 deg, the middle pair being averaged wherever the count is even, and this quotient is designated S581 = 0.90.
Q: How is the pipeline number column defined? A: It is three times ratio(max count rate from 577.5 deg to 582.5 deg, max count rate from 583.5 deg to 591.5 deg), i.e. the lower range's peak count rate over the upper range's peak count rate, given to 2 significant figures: 2.2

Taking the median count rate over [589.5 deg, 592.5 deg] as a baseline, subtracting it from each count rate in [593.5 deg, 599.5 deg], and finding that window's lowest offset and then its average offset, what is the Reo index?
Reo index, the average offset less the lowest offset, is 18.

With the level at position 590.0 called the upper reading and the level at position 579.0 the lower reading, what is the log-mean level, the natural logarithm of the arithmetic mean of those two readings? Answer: 4.93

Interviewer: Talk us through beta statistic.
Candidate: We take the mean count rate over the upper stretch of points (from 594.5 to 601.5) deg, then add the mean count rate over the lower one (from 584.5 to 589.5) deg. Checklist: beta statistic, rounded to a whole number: 358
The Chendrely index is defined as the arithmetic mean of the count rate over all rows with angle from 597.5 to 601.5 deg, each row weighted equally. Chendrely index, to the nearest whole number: 231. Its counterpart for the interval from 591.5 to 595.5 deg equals 194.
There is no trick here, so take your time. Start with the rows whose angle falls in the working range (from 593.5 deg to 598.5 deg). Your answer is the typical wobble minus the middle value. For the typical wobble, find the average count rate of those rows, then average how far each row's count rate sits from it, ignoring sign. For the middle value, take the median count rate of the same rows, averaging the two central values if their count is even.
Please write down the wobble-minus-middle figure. -206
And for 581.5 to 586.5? -109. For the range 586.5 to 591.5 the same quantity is -139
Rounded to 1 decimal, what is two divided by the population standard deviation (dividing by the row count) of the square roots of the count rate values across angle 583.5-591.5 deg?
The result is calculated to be 2.5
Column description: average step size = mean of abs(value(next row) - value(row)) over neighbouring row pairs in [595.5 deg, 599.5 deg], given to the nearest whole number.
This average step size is 5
